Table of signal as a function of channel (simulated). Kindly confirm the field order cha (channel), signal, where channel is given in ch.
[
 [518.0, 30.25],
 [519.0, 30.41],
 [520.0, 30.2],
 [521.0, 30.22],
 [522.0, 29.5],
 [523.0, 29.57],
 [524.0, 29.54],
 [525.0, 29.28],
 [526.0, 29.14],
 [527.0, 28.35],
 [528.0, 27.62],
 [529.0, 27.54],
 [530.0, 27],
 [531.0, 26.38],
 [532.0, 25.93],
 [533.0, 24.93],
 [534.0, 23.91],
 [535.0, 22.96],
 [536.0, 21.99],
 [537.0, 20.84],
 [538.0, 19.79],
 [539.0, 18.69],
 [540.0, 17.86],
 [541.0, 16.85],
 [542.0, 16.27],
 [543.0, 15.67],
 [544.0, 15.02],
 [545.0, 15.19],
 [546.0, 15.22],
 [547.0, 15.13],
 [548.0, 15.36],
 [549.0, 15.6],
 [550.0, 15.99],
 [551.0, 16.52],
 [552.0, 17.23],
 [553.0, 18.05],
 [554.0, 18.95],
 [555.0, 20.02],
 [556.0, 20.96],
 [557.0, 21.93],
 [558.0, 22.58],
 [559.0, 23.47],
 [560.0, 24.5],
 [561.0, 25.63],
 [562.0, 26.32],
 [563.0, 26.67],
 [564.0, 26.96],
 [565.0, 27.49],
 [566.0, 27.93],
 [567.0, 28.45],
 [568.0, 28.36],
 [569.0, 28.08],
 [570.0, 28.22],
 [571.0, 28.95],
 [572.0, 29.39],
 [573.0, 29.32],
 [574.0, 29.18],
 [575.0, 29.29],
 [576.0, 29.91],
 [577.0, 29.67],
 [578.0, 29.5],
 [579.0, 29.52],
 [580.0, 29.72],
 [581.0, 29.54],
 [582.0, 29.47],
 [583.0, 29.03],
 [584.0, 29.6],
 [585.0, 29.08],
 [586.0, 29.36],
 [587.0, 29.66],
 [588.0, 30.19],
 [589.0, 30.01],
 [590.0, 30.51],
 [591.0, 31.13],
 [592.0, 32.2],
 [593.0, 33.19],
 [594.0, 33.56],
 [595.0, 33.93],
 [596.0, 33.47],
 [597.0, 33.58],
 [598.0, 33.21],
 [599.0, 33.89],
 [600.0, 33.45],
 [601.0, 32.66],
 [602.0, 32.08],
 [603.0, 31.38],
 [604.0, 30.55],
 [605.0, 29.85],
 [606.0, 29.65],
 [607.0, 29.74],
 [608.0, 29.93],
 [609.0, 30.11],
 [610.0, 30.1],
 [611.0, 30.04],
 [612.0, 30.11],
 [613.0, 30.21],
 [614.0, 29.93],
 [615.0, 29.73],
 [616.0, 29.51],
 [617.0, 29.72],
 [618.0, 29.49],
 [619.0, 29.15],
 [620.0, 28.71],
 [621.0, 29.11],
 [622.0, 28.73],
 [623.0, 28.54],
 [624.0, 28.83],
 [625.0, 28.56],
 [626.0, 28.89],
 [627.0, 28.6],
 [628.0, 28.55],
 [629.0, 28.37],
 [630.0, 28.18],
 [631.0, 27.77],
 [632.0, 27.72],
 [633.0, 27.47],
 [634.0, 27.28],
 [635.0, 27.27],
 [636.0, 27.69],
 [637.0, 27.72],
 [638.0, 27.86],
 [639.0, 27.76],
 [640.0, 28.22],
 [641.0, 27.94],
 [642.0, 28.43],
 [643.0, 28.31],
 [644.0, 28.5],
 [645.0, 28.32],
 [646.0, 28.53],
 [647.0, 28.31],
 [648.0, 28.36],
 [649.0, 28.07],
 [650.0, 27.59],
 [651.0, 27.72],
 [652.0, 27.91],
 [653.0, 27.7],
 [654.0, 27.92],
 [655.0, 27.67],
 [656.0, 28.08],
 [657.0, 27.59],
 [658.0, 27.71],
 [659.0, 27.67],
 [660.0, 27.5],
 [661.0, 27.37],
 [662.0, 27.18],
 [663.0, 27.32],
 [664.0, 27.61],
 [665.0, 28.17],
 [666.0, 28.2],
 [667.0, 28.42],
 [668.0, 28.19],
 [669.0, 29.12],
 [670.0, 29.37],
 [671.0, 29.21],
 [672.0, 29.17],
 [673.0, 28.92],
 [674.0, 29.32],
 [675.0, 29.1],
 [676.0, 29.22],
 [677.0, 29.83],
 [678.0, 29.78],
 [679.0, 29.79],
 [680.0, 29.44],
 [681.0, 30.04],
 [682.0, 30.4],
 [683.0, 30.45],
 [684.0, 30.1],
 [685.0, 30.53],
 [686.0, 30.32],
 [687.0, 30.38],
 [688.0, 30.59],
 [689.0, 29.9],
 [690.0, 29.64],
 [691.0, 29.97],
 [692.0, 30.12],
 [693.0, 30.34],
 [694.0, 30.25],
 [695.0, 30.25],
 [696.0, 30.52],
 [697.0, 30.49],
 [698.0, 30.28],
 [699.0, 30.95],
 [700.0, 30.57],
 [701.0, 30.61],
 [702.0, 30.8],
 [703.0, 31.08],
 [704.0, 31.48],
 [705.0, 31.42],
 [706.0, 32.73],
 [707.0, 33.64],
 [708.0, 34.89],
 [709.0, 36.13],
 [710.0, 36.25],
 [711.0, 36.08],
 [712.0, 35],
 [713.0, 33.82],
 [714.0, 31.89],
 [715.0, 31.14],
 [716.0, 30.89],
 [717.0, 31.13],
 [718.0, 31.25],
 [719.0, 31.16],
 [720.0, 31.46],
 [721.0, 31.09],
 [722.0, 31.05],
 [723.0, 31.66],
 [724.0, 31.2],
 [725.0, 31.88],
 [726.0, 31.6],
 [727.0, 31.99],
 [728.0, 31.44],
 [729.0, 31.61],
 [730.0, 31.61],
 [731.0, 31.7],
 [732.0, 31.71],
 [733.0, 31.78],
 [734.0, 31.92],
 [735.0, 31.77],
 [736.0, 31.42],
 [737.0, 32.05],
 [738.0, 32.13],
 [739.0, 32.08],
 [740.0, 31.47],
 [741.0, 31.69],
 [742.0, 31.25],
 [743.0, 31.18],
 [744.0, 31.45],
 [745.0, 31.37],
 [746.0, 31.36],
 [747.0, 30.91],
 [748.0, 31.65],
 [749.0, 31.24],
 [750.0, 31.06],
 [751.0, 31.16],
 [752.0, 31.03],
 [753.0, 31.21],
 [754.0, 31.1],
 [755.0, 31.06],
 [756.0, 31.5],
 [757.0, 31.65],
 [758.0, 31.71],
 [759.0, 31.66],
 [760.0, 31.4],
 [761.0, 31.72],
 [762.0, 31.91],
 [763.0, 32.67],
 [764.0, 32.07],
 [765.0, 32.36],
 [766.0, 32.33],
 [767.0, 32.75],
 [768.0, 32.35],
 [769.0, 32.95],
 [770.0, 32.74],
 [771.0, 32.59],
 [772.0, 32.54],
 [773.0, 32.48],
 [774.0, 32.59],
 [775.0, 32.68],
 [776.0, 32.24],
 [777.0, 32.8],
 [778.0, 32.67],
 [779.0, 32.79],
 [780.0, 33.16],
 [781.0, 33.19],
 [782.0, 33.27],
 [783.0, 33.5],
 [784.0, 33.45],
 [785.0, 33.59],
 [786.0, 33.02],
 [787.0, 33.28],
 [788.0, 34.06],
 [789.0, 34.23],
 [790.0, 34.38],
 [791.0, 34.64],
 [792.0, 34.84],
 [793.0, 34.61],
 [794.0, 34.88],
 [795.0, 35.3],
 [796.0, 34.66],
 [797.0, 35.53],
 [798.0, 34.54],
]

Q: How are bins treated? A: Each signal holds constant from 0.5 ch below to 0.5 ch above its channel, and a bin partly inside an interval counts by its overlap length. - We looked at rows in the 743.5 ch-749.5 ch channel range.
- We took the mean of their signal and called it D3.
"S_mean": 31.3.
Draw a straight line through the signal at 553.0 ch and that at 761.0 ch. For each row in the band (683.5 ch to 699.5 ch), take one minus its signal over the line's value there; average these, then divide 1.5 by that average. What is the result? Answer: -13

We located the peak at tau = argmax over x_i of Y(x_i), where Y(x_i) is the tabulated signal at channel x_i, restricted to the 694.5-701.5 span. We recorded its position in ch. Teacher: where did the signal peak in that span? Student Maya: 699.0 ch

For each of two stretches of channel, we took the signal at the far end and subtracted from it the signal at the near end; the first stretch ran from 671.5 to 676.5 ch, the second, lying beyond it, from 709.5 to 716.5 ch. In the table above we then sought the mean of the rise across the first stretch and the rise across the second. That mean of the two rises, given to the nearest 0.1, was -2.7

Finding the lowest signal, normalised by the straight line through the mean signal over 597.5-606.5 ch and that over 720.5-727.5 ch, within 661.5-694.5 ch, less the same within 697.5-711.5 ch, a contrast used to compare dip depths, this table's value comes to -0.10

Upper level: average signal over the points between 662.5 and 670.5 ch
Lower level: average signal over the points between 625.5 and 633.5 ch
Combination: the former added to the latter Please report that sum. 56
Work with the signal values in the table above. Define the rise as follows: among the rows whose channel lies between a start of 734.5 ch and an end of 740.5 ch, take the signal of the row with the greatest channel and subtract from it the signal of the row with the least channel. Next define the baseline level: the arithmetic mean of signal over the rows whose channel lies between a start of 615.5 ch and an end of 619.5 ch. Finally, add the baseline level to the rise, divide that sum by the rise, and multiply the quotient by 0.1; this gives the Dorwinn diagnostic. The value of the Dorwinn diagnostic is -10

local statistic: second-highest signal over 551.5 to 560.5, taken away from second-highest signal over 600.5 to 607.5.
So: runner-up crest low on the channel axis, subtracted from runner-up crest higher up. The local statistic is 8.6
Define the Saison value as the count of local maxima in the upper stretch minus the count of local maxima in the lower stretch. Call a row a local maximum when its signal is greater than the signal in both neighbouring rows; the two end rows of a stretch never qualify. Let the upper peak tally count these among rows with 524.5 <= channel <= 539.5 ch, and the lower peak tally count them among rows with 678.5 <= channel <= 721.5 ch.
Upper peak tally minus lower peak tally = -10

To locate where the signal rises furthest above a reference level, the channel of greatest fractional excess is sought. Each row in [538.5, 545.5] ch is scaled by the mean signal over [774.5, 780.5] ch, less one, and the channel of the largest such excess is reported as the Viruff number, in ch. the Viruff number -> 539.0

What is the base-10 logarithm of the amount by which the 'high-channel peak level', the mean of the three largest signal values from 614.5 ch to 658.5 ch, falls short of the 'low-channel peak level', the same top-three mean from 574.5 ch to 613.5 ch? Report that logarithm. 0.62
